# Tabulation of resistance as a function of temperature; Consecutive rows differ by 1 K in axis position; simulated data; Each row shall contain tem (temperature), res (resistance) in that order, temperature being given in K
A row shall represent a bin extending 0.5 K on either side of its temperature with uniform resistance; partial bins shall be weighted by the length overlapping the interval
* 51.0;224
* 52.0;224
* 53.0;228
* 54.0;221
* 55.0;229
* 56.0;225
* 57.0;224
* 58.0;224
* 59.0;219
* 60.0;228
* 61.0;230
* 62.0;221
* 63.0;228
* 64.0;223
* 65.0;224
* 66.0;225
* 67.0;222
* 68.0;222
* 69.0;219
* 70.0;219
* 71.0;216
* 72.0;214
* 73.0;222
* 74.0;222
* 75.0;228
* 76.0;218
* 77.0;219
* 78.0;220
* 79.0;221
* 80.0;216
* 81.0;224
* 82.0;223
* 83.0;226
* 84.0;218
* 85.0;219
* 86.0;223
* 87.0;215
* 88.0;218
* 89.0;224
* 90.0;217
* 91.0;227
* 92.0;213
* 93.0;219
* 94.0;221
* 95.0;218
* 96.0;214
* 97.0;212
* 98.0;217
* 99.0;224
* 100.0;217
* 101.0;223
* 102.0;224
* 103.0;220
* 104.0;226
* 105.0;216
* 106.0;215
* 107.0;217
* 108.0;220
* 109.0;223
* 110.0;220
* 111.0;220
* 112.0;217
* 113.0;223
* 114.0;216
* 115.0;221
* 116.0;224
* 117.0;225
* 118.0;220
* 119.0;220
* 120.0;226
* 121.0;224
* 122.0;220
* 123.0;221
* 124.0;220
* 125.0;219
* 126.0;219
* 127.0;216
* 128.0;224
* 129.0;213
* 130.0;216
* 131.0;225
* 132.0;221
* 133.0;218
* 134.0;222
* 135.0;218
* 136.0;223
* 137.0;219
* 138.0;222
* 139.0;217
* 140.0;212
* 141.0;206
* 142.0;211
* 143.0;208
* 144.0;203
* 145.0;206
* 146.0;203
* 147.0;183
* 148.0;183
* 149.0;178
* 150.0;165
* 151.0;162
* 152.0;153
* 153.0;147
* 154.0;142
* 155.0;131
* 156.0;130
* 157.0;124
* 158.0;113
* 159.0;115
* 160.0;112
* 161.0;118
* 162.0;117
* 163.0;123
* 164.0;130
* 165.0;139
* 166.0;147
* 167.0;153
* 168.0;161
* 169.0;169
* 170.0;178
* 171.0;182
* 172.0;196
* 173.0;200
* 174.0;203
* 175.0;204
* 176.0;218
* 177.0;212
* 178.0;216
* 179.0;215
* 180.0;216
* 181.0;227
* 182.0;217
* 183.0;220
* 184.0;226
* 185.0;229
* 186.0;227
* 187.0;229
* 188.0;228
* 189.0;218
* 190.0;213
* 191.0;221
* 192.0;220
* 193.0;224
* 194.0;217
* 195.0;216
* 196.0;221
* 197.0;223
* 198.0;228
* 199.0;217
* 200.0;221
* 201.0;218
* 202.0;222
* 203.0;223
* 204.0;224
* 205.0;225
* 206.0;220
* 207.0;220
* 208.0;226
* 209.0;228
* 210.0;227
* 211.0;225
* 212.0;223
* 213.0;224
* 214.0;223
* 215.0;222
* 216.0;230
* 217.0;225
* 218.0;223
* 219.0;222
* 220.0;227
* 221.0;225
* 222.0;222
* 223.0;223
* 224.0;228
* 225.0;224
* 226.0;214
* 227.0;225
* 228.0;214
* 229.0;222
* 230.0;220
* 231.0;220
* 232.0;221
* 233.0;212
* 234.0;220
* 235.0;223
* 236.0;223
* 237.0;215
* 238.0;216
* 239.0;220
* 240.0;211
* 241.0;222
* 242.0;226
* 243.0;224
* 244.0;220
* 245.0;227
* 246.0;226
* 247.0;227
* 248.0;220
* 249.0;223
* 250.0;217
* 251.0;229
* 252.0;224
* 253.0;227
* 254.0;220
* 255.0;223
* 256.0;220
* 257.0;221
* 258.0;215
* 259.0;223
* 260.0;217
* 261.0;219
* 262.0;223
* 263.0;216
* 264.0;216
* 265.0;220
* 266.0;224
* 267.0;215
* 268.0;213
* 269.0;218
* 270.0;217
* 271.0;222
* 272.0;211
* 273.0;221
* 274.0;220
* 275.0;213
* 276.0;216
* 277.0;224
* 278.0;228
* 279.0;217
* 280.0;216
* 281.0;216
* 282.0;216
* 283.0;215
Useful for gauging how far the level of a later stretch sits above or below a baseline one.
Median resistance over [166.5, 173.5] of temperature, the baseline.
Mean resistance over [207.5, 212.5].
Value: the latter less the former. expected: 48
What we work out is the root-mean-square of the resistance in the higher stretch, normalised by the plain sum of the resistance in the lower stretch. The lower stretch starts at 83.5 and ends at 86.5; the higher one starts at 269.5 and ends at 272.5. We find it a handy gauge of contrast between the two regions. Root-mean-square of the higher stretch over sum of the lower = 0.328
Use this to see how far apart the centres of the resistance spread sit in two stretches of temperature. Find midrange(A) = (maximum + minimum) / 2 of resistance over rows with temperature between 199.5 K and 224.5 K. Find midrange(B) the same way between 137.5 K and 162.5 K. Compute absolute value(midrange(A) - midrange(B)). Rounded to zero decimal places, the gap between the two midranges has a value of 57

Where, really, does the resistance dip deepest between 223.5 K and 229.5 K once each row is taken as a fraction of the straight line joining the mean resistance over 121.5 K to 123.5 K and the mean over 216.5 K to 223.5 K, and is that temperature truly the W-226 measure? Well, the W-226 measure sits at 228.0 K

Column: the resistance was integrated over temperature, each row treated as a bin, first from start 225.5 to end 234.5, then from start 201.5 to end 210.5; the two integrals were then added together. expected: 3983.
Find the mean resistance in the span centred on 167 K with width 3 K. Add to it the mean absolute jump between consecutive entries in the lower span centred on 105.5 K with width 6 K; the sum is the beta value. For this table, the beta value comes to 158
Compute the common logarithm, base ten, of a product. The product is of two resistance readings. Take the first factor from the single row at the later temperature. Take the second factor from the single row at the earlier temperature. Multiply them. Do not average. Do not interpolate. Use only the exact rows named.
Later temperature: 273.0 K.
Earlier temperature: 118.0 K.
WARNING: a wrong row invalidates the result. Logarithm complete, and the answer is 4.69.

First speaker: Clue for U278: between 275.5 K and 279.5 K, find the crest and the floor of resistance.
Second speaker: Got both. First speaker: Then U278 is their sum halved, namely 222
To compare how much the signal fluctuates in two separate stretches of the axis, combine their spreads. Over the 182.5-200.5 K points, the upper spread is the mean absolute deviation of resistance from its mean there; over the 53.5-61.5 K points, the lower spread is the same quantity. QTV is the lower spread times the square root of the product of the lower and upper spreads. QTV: 11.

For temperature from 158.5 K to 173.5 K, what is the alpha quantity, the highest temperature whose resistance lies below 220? 173.0 K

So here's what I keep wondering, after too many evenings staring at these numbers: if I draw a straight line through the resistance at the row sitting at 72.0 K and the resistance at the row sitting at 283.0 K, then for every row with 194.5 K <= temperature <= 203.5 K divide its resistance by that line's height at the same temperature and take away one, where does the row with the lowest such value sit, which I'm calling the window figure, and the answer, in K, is 195.0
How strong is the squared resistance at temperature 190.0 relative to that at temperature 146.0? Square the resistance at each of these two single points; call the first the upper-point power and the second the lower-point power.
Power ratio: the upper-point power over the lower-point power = 1.10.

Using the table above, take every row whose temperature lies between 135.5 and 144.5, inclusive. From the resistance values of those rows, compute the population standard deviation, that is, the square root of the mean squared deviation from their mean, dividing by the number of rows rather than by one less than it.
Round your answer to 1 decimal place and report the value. 6.8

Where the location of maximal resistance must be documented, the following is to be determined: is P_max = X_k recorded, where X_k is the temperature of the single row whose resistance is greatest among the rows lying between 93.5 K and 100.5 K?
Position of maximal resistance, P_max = 99.0 K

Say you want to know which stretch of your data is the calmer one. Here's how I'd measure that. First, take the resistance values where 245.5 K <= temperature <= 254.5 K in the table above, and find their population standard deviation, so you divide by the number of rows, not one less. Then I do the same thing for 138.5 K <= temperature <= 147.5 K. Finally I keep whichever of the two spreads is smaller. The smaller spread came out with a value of 3.8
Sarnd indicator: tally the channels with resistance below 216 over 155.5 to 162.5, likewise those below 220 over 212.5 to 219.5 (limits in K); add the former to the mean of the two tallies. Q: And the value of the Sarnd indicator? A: 10.5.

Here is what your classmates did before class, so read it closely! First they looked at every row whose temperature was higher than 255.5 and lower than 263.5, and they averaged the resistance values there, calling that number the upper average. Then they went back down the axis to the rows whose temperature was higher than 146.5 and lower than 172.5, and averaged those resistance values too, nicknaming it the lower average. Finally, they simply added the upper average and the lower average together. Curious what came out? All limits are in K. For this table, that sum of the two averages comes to 367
